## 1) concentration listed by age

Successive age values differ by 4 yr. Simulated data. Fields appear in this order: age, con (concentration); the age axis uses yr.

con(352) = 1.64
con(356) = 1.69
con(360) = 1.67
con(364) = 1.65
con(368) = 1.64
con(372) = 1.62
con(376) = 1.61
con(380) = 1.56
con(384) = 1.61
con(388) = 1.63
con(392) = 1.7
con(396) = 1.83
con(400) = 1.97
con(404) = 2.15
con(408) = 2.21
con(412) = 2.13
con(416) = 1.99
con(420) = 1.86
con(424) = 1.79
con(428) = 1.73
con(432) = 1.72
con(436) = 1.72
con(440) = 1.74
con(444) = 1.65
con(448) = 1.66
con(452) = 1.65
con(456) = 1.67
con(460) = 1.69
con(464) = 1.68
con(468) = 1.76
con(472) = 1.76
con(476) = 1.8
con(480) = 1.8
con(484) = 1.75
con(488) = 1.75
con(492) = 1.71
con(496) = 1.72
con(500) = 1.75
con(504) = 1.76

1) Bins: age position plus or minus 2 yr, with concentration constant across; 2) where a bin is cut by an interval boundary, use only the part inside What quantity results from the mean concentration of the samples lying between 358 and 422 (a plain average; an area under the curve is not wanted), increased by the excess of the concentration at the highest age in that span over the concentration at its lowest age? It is 1.99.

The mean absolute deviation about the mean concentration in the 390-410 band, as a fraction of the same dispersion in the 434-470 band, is 5.1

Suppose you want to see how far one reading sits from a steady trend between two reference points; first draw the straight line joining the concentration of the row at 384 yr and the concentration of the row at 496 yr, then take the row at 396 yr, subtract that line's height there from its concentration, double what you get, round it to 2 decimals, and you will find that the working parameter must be 0.42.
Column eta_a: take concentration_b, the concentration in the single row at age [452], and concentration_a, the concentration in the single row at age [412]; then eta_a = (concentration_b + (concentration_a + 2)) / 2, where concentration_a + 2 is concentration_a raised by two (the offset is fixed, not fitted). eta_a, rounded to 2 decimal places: 2.89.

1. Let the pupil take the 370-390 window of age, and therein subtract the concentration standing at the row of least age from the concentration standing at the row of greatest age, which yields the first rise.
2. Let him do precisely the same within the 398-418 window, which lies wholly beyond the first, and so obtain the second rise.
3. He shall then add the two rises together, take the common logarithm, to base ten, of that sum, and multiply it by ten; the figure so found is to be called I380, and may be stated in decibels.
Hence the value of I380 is -15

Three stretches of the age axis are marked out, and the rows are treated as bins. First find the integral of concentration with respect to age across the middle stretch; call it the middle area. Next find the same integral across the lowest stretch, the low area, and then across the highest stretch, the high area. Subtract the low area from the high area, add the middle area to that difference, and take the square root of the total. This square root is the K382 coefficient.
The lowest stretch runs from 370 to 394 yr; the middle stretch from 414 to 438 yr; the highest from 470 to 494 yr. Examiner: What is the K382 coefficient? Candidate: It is 6.8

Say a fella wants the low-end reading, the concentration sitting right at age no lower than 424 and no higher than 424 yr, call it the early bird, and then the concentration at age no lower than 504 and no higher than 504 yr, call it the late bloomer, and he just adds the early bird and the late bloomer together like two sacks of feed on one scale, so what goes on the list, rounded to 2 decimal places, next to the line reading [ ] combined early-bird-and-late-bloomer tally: 3.55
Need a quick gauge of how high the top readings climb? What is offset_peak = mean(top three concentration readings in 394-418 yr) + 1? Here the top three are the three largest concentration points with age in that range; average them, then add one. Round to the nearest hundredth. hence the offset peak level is 3.16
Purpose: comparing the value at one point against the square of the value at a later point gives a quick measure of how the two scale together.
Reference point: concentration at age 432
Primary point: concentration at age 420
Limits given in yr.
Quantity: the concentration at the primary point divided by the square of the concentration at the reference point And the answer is 0.63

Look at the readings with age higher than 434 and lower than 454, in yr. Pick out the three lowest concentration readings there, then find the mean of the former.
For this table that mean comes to 1.65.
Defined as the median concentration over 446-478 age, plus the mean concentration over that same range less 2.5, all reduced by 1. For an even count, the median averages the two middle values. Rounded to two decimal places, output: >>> -0.11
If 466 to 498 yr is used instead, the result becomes 0.01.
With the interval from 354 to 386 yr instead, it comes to -0.24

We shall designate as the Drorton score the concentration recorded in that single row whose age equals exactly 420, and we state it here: 1.86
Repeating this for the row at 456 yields 1.67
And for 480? 1.8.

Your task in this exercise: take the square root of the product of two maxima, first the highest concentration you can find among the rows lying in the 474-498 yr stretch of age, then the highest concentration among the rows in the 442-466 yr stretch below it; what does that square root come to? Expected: 1.74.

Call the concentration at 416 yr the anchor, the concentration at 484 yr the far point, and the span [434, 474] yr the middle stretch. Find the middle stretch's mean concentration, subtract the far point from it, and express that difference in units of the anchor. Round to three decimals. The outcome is -0.026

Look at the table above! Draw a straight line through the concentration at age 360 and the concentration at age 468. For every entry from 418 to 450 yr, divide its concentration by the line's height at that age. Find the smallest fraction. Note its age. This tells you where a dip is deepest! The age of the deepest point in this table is 444 yr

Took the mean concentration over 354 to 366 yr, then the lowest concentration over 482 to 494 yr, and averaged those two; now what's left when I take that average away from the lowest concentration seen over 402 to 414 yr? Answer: 0.44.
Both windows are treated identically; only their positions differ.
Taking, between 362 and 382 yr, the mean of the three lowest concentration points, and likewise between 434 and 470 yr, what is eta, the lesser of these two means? 1.60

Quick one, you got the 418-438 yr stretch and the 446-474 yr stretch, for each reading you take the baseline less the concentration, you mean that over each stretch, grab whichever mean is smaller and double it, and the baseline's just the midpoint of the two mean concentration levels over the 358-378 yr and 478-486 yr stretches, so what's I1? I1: -0.1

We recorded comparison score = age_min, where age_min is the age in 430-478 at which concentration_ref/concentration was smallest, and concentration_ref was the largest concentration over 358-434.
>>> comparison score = 476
